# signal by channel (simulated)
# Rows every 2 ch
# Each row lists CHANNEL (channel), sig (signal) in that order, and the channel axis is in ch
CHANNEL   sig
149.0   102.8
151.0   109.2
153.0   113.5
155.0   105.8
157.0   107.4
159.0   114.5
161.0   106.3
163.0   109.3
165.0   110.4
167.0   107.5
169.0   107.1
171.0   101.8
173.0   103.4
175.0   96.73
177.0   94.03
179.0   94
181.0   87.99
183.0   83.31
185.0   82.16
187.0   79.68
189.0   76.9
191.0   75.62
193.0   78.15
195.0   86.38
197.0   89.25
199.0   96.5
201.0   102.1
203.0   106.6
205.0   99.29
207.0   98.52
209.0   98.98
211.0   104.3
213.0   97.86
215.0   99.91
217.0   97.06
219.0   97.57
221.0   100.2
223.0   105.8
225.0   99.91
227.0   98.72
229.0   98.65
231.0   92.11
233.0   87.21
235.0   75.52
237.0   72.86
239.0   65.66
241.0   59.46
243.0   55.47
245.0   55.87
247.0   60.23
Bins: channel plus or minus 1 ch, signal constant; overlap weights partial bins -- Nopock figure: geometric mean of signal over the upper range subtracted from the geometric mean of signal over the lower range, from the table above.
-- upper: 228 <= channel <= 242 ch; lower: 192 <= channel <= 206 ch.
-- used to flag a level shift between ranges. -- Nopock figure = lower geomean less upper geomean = 16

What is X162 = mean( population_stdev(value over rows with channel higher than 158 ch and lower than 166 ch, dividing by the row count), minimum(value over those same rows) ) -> 54.6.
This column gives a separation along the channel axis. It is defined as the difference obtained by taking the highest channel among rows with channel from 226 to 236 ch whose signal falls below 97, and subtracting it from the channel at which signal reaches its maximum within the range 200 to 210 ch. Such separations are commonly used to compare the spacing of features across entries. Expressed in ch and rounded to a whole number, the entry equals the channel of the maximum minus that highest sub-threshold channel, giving -32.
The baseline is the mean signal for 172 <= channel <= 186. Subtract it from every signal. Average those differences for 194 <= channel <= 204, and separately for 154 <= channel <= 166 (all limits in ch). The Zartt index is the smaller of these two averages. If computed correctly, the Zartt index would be 5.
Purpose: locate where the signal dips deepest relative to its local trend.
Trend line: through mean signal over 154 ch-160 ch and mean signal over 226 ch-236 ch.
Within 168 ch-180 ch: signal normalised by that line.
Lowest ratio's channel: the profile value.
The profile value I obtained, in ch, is 177.0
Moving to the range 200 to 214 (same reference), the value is 207.0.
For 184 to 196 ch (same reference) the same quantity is 191.0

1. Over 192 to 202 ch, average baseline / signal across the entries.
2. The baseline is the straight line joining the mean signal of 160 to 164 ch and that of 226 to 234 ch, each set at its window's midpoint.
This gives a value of 1.12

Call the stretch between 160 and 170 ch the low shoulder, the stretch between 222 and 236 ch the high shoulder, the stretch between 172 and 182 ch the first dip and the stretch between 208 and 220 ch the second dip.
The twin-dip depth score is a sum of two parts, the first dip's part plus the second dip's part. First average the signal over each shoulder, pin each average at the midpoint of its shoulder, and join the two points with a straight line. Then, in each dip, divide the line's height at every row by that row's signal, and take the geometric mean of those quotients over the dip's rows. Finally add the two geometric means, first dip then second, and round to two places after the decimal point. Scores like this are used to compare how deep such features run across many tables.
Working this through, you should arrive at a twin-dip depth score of 2.09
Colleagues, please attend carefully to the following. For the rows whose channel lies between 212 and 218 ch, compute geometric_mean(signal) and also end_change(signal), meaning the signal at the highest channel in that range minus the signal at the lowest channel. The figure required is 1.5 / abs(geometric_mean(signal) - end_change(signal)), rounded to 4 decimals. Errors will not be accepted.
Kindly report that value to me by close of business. 0.0151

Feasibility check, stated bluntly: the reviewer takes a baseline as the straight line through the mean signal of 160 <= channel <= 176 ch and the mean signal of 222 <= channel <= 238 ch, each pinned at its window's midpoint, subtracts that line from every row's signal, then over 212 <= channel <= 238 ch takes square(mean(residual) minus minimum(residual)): 344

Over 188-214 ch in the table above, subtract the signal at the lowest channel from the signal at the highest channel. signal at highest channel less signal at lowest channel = 21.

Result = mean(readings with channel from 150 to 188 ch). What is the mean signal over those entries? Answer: 101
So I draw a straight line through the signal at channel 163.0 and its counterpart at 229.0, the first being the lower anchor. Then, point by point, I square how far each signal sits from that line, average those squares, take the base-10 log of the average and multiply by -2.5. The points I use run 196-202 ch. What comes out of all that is -4.9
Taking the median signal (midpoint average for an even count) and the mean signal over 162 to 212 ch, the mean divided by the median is 0.98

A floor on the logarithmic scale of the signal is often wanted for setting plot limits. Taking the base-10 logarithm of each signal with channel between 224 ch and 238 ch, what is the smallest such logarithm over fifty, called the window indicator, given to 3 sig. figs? 0.0372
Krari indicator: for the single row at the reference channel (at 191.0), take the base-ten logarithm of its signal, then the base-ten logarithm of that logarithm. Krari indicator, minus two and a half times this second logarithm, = -0.685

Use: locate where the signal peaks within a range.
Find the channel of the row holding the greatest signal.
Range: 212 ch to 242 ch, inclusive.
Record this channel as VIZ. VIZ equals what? 223.0 ch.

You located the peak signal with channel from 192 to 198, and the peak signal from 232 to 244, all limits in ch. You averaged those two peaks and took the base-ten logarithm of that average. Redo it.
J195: 1.95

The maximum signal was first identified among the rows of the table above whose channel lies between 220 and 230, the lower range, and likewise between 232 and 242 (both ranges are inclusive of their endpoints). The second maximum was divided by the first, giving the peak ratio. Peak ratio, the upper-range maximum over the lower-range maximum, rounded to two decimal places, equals 0.82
